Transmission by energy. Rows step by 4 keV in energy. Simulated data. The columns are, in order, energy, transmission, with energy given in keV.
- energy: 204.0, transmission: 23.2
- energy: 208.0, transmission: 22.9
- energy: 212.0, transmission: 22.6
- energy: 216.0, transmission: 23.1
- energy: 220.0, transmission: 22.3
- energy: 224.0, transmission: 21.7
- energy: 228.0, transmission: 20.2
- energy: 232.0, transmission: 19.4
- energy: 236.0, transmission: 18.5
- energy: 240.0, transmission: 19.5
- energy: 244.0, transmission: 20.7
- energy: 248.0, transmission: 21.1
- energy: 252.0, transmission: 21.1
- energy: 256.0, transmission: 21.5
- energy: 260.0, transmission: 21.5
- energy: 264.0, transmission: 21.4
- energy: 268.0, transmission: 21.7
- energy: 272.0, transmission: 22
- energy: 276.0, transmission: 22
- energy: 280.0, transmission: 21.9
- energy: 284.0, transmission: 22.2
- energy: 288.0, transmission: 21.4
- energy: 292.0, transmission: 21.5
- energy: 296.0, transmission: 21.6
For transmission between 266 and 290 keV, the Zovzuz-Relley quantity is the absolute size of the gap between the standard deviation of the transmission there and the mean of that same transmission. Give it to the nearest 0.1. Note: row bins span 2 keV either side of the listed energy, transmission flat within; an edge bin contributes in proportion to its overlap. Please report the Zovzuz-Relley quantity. 21.6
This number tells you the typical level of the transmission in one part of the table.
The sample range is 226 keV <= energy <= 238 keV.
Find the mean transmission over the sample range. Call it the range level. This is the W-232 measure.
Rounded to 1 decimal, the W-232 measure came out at 19.4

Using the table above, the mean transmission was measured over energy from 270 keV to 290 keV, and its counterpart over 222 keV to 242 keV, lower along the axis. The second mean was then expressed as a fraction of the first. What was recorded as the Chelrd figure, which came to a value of 0.91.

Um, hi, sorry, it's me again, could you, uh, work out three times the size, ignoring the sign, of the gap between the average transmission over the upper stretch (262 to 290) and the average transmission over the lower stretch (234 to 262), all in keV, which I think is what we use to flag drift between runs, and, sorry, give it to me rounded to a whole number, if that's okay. 4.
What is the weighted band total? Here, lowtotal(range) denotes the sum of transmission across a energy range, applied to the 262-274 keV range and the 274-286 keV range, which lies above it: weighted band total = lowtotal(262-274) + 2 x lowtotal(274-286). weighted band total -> 197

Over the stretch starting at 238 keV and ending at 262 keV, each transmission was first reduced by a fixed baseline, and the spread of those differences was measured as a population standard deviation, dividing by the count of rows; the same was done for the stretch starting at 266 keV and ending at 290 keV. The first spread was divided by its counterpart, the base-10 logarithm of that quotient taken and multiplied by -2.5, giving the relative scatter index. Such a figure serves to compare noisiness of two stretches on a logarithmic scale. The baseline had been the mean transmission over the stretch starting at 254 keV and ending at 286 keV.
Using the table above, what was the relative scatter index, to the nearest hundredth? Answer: -1.07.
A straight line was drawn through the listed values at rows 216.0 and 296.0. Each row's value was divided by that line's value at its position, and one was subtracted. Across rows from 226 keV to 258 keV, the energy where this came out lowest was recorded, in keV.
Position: 236.0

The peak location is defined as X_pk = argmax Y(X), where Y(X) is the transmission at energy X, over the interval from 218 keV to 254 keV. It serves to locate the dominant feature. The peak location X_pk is 220.0 keV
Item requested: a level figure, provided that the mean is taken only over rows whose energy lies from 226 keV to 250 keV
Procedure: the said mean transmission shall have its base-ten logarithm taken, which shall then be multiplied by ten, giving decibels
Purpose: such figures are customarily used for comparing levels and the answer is 13.0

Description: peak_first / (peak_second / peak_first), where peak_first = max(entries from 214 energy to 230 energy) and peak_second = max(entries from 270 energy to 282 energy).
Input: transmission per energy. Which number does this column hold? 24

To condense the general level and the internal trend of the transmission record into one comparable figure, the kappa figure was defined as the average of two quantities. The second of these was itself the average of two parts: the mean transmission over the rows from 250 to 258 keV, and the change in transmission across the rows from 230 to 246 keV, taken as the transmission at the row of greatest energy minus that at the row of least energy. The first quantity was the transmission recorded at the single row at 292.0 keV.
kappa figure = 16.4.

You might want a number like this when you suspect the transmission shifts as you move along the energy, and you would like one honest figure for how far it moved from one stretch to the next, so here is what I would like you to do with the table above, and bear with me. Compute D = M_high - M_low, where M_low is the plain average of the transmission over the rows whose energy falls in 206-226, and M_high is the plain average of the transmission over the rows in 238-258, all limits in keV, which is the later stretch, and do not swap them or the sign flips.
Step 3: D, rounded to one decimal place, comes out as -1.7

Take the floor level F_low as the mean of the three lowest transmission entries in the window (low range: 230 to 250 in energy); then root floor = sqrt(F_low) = 4.37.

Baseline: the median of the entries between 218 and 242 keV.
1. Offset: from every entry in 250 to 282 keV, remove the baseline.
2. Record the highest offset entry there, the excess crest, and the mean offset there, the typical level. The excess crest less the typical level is 0.36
